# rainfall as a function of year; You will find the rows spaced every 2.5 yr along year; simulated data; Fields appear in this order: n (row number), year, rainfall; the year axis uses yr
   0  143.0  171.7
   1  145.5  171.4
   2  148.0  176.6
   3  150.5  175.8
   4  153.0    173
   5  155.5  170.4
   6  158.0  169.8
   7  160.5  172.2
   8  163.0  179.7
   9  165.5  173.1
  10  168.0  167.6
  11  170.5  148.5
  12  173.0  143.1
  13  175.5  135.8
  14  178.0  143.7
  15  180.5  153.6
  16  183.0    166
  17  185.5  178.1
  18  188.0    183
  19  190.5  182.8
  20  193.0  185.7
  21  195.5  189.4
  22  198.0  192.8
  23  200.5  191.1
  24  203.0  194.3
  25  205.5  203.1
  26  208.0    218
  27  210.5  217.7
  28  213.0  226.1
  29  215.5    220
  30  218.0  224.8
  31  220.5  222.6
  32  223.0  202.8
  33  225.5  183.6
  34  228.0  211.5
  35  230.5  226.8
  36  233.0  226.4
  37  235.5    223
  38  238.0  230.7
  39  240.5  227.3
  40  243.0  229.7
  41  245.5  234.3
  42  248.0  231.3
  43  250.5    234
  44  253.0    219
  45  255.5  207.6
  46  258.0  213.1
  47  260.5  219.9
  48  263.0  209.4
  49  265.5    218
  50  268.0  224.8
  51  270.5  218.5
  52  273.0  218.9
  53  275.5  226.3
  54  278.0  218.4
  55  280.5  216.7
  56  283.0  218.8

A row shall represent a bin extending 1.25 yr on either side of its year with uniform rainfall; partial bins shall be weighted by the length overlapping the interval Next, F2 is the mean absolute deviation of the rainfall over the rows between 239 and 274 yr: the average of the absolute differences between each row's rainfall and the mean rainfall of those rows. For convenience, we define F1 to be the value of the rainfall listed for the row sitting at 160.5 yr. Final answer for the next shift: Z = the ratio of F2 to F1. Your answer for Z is 0.042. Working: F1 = 172.2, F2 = 7.2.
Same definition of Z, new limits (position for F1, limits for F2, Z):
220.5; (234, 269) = 0.033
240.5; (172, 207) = 0.082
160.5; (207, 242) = 0.050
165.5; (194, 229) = 0.076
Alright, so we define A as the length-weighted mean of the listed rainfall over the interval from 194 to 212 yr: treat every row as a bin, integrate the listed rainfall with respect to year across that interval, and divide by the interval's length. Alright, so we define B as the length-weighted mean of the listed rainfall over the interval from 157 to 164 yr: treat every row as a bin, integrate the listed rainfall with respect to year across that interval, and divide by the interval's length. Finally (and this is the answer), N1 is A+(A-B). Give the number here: 228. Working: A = 201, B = 174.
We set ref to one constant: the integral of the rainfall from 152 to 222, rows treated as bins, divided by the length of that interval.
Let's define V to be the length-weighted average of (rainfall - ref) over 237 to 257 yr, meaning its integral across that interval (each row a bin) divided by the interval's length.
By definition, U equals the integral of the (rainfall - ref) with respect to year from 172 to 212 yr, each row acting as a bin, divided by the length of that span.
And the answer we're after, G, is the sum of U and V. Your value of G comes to 41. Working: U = -3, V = 43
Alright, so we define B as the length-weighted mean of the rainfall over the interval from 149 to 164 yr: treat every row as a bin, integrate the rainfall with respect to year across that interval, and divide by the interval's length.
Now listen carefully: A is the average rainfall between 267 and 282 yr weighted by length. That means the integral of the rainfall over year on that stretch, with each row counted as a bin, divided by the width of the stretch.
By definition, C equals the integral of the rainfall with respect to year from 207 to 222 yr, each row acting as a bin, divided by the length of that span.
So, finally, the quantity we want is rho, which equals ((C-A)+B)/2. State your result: 87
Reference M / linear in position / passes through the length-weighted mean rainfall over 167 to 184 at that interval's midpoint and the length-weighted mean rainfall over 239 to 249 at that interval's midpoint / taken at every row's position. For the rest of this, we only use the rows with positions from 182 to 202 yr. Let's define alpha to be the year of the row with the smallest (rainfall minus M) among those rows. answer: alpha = 183.0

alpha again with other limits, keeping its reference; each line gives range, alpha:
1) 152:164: 160.5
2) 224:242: 225.5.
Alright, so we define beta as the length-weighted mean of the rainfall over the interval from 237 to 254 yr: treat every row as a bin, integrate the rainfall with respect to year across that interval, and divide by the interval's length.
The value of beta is 230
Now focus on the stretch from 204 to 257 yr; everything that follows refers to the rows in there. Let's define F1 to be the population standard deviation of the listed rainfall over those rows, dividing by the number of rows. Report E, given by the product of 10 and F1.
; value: 121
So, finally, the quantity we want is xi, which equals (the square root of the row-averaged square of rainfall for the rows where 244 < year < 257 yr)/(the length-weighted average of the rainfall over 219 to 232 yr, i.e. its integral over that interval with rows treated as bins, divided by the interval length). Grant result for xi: 1.1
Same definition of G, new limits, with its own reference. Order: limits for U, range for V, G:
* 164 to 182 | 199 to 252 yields 4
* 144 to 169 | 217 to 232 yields 19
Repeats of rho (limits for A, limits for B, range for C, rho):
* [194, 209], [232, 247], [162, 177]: 94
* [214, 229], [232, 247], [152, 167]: 95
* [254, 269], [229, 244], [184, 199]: 98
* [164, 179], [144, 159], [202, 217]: 117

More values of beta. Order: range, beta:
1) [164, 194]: 163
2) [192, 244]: 212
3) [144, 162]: 173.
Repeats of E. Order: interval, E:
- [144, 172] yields 77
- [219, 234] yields 154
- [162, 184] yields 144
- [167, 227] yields 272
